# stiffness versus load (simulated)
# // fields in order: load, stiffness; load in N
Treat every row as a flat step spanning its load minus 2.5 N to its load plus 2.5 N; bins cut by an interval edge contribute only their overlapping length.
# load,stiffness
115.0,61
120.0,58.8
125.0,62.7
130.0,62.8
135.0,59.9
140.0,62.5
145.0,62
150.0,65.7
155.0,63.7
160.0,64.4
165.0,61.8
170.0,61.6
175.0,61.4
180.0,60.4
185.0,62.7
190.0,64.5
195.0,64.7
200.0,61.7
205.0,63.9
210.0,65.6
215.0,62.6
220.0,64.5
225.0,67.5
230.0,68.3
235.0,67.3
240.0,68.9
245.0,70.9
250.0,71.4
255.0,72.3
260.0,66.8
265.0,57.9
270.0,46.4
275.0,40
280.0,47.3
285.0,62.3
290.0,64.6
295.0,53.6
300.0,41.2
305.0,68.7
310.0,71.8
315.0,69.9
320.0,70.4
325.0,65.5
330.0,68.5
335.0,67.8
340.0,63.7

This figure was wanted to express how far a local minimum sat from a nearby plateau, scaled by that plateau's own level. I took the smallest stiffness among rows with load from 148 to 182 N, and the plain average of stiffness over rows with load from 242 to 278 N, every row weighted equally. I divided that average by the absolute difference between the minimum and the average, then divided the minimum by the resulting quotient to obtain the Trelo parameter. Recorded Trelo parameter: 0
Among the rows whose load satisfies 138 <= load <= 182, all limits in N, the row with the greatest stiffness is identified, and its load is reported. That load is 150.0 N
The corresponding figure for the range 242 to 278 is 255.0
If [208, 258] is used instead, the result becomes 255.0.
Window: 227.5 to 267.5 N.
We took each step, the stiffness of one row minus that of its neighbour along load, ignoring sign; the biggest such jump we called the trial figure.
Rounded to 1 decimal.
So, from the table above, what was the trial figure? 8.9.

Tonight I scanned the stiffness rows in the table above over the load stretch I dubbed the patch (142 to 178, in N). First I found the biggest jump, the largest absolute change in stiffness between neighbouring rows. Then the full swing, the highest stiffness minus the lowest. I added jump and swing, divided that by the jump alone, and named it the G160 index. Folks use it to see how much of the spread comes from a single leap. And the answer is 2.16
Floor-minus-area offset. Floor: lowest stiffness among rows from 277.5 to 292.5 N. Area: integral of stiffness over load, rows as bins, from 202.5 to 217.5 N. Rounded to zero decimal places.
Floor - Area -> -913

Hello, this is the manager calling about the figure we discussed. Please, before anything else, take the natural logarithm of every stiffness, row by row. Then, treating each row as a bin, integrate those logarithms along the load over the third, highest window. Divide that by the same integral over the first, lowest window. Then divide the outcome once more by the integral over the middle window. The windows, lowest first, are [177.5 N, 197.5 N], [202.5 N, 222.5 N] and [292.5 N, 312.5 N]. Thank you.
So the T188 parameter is 0.0117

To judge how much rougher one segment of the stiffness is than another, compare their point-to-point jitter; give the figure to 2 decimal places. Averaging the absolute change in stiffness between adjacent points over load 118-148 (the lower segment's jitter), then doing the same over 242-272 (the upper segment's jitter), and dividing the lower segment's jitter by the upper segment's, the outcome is 0.37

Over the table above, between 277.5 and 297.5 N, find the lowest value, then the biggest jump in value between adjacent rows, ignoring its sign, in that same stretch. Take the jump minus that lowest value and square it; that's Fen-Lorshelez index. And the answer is 1043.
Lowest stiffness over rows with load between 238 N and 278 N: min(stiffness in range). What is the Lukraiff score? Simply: 40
